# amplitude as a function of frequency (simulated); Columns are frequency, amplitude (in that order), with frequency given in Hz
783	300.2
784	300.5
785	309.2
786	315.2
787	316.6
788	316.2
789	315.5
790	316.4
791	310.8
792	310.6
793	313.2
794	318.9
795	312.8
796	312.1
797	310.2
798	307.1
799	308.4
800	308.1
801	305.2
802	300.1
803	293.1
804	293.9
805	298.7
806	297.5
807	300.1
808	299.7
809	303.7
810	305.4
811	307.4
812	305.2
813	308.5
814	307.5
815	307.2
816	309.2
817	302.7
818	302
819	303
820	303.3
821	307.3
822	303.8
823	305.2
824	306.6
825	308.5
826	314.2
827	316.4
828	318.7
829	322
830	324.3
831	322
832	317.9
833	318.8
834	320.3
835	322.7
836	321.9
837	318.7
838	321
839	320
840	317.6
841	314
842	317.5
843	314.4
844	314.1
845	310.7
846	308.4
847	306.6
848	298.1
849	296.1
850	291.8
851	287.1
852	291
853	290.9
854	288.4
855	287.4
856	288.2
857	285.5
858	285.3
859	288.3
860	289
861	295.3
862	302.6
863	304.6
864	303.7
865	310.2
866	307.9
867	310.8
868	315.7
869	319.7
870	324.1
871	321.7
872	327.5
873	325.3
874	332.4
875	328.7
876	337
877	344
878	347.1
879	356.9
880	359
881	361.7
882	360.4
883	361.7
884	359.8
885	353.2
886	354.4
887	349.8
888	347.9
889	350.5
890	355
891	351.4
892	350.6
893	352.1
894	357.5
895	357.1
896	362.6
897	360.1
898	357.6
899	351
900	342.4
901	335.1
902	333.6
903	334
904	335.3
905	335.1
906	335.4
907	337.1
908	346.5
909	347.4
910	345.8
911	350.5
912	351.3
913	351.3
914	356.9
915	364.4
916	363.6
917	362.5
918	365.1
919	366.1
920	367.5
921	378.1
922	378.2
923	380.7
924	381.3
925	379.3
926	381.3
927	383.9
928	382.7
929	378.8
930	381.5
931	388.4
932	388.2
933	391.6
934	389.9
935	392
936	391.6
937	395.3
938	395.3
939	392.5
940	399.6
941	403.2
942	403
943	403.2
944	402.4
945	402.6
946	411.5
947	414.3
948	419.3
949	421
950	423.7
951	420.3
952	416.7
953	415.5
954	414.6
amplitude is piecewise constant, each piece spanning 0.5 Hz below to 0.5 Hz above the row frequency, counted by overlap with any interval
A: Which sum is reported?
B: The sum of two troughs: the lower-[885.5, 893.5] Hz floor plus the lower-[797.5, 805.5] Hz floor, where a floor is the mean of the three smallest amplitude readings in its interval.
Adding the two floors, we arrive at 645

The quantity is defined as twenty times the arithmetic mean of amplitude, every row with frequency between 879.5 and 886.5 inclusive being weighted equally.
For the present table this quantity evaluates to 7172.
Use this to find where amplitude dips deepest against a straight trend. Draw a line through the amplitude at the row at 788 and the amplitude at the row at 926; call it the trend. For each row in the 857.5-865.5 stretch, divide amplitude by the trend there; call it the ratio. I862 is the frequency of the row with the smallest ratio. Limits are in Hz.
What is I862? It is 858 Hz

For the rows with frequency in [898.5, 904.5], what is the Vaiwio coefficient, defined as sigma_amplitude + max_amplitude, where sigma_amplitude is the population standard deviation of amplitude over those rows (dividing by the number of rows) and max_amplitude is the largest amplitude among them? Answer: 357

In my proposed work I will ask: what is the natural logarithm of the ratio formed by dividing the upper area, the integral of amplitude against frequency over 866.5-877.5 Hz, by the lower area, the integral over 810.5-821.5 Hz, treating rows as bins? 0.064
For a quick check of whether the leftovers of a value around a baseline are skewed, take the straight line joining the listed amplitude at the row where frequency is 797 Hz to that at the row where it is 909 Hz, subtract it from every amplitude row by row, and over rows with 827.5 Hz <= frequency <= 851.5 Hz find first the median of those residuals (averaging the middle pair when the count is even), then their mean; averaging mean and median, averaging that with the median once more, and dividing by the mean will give 0.66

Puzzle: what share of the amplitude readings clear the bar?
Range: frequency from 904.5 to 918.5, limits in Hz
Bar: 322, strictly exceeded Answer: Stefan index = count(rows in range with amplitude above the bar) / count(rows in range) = 1.00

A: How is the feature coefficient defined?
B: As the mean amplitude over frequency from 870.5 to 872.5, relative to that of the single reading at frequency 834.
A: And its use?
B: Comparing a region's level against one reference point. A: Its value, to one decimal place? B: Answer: 1.0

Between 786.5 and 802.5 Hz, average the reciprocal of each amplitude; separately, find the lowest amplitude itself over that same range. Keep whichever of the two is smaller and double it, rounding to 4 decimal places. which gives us 0.0064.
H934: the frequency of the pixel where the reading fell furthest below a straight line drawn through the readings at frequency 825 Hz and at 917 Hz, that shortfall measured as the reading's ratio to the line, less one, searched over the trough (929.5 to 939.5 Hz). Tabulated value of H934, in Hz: 930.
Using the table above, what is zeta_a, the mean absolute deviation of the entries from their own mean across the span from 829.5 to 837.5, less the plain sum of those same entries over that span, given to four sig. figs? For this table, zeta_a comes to -2565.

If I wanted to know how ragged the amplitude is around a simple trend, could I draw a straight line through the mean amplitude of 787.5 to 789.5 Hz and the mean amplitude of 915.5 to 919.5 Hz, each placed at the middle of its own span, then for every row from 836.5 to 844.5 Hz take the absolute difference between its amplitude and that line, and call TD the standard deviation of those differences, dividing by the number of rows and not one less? 3.3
